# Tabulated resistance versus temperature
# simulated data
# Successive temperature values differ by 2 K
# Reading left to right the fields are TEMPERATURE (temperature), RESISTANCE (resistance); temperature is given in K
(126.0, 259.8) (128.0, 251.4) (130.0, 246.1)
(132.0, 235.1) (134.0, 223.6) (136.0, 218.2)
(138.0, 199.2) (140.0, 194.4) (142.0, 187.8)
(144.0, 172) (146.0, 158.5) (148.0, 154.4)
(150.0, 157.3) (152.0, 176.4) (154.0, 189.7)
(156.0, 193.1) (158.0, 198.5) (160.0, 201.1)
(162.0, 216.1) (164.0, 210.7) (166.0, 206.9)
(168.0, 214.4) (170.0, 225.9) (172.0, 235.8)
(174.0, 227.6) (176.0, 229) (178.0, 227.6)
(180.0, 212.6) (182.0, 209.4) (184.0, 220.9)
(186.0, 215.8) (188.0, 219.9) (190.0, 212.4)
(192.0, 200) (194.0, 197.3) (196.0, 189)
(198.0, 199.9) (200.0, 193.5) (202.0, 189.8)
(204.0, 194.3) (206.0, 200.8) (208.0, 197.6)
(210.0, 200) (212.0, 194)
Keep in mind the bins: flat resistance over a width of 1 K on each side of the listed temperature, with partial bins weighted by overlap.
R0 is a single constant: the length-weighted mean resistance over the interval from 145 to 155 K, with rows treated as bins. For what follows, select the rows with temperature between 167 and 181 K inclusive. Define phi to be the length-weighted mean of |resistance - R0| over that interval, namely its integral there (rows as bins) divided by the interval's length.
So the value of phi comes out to 57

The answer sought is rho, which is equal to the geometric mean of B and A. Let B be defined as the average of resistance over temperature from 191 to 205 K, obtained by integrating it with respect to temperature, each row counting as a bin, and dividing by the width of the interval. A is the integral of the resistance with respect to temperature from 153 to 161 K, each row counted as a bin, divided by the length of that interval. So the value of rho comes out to 195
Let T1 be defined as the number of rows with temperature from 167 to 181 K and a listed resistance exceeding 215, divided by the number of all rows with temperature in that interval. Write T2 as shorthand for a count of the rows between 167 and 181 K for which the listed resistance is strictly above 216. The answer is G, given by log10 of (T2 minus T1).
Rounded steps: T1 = 0.71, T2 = 5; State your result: 0.63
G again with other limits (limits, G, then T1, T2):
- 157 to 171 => 0.23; 0.29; 2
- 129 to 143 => 0.54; 0.57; 4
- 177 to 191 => 0.39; 0.57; 3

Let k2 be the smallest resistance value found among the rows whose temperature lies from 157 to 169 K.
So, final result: 198.5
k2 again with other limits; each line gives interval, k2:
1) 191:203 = 189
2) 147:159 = 154.4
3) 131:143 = 187.8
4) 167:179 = 214.4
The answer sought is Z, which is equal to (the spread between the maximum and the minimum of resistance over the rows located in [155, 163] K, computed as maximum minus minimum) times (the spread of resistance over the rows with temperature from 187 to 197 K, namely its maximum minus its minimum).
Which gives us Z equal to 711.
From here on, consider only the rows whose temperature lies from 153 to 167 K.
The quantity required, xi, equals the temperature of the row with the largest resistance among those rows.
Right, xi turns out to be 162.0 K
